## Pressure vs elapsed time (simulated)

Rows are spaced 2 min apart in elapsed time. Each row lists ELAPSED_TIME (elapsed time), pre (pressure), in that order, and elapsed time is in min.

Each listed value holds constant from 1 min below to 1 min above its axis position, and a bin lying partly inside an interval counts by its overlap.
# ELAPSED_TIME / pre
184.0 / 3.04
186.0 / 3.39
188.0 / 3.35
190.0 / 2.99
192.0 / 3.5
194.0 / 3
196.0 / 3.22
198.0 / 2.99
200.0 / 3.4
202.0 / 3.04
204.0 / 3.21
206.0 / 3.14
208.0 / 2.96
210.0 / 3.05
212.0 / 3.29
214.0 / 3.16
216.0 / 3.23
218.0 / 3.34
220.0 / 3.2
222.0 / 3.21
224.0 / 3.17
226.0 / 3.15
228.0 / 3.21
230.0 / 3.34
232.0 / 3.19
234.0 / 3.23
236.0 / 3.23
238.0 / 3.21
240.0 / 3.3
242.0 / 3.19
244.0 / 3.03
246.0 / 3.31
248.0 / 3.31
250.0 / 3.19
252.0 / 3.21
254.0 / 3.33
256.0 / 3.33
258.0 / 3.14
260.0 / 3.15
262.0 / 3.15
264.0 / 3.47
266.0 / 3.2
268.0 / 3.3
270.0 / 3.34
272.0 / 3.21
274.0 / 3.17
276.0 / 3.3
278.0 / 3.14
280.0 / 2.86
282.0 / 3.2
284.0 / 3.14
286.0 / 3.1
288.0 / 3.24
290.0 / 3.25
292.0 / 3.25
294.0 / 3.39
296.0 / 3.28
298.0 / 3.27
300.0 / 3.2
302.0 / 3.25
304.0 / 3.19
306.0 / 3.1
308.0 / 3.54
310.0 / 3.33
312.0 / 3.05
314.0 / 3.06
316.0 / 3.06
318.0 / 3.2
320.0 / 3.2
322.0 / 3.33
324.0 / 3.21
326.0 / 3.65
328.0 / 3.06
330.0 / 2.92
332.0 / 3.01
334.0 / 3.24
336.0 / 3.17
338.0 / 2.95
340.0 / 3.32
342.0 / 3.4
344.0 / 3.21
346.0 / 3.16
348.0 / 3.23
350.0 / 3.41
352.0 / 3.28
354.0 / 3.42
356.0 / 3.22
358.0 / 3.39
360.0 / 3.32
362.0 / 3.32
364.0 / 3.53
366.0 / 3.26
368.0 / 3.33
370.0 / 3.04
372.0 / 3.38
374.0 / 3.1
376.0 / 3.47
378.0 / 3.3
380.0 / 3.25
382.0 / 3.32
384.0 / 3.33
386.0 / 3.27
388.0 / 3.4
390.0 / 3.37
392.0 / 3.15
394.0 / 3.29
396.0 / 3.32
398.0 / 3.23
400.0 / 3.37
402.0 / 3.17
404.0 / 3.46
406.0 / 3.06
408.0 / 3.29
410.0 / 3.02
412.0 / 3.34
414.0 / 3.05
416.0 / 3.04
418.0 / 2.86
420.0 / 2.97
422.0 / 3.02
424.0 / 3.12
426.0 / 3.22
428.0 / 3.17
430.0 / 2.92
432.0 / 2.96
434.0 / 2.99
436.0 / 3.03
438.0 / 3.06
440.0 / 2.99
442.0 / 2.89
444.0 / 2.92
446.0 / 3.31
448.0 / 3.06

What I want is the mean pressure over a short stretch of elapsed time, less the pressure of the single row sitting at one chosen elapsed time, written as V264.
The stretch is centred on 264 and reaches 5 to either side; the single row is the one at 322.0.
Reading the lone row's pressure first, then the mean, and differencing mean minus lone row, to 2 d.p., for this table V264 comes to -0.08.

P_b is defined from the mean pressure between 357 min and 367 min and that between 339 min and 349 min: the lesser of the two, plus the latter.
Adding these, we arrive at 6.53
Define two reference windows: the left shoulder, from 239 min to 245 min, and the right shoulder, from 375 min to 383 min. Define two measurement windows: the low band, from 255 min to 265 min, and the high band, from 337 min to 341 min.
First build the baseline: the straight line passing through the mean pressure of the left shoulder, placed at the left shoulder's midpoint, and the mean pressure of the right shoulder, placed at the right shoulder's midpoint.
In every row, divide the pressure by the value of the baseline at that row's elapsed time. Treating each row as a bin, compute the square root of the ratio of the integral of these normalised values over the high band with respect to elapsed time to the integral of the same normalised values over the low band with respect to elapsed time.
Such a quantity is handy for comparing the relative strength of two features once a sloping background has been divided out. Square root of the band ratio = 0.61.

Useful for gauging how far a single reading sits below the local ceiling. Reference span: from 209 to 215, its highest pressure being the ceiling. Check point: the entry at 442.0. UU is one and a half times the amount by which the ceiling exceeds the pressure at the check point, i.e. 0.60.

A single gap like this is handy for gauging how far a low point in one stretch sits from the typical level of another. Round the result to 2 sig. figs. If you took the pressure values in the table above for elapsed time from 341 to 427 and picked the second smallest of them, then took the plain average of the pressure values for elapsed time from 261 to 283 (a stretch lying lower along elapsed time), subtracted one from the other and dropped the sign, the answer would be 0.24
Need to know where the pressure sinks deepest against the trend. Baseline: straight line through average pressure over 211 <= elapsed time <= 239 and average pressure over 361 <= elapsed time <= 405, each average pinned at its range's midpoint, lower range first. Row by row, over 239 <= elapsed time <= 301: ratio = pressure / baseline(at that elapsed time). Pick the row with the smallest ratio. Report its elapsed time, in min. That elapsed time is 280.0 min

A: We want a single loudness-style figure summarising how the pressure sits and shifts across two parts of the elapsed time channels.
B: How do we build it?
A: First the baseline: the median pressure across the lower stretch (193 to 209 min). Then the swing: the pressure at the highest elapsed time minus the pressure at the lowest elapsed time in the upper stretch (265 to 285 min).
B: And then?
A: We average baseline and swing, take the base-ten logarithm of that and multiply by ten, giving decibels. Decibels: 1.8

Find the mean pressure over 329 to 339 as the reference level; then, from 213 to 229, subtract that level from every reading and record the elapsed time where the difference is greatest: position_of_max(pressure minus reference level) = 218.0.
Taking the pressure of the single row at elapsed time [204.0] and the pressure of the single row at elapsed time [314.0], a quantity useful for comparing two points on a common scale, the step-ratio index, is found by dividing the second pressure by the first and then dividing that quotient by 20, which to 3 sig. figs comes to 0.0477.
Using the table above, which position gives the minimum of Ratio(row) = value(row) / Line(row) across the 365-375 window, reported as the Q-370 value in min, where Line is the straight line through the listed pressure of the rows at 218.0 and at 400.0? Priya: 370.0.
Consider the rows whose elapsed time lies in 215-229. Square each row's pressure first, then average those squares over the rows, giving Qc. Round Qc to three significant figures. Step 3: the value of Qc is 10.3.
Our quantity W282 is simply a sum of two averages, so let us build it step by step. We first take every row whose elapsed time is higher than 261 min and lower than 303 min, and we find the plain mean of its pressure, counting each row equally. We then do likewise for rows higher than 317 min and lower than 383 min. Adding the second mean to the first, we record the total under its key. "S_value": 6.48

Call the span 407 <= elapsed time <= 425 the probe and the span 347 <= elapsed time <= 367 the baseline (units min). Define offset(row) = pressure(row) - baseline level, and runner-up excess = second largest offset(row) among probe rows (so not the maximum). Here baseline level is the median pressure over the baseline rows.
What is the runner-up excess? -0.03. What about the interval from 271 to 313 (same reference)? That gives 0.07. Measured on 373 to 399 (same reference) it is 0.08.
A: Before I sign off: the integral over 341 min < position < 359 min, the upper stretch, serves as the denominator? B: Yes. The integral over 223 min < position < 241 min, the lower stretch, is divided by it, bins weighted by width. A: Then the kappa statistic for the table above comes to 0.977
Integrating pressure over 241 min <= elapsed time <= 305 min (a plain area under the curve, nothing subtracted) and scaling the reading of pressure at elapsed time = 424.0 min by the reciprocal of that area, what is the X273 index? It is 0.015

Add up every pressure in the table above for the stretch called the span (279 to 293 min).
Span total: 22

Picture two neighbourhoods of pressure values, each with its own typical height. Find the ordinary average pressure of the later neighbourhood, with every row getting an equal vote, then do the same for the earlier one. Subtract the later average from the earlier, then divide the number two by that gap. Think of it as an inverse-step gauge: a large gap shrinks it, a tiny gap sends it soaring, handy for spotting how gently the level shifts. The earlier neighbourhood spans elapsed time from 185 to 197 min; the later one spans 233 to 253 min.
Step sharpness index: 97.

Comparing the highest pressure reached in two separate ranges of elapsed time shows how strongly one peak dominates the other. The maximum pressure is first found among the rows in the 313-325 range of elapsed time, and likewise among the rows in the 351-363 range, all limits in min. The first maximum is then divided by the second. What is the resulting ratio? 0.97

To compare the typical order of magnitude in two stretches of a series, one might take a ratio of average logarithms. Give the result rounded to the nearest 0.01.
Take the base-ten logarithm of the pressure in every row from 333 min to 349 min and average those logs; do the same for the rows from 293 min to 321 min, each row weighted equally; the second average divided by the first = 1.00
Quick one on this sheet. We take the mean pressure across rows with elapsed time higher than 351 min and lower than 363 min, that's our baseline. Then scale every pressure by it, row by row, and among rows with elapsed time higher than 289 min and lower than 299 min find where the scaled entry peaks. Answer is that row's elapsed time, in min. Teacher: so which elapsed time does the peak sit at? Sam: 294.0 min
